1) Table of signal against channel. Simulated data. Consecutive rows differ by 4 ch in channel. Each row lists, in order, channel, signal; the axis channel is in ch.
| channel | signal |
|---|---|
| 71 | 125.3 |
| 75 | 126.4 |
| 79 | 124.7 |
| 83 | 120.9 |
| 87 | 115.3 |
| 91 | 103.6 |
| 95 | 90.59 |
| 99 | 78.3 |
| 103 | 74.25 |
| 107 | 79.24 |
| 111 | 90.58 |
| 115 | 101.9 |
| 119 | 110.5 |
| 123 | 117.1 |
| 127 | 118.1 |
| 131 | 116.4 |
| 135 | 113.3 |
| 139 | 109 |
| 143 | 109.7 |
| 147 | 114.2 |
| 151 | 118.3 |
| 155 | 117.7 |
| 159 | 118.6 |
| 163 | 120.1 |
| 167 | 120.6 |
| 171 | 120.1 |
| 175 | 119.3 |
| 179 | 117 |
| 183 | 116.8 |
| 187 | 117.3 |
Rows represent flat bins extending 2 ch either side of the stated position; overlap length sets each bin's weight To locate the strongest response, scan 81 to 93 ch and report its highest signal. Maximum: 120.9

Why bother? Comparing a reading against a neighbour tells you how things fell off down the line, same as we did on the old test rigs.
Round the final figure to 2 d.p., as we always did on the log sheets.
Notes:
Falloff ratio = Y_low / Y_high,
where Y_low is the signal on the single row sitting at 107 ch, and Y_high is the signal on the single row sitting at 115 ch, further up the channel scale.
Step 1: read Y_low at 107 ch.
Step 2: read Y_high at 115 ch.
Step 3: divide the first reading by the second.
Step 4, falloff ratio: 0.78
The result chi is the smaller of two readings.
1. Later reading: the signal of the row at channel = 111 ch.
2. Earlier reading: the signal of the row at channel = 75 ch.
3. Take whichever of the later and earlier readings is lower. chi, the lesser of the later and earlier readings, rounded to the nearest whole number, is 91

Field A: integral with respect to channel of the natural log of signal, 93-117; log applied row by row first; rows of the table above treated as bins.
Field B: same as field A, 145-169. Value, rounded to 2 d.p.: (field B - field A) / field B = 0.07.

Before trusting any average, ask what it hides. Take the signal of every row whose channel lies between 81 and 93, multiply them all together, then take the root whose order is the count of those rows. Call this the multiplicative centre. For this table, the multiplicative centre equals 113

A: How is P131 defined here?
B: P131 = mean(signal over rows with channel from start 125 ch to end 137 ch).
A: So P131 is 116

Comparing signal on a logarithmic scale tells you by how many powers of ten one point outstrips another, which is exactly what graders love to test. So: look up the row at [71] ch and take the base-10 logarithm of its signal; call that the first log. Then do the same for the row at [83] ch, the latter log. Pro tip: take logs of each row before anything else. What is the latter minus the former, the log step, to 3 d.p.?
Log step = -0.016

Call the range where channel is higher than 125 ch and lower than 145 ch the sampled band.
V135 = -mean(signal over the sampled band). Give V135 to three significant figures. -113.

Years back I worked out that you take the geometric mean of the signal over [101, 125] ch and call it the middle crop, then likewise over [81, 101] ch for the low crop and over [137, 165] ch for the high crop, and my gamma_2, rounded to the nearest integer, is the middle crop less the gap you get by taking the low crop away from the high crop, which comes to 79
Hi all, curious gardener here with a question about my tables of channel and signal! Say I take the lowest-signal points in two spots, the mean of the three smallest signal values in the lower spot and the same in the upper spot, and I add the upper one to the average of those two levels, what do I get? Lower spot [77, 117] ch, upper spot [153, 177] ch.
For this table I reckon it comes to 216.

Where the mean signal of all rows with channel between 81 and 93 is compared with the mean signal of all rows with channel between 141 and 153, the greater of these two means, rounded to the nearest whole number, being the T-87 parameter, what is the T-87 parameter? 114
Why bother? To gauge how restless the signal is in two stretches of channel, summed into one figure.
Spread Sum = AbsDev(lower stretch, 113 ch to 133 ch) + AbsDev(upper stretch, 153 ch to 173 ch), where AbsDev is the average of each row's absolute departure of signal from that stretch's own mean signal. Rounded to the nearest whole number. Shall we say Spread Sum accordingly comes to 6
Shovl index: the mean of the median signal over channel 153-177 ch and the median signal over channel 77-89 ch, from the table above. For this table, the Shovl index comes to 120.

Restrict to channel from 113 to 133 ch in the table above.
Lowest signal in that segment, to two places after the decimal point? 101.90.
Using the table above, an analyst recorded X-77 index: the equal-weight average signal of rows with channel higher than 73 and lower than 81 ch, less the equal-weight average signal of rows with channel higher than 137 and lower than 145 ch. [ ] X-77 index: 16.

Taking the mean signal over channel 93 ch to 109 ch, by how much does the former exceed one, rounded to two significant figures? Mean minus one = 80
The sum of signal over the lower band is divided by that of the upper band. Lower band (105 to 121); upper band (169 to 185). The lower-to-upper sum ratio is 0.81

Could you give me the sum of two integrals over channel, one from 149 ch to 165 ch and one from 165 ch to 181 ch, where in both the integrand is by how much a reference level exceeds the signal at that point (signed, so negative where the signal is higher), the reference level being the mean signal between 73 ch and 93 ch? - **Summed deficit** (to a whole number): -25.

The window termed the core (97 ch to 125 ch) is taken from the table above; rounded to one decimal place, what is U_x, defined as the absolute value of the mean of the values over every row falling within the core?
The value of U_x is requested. 93.1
